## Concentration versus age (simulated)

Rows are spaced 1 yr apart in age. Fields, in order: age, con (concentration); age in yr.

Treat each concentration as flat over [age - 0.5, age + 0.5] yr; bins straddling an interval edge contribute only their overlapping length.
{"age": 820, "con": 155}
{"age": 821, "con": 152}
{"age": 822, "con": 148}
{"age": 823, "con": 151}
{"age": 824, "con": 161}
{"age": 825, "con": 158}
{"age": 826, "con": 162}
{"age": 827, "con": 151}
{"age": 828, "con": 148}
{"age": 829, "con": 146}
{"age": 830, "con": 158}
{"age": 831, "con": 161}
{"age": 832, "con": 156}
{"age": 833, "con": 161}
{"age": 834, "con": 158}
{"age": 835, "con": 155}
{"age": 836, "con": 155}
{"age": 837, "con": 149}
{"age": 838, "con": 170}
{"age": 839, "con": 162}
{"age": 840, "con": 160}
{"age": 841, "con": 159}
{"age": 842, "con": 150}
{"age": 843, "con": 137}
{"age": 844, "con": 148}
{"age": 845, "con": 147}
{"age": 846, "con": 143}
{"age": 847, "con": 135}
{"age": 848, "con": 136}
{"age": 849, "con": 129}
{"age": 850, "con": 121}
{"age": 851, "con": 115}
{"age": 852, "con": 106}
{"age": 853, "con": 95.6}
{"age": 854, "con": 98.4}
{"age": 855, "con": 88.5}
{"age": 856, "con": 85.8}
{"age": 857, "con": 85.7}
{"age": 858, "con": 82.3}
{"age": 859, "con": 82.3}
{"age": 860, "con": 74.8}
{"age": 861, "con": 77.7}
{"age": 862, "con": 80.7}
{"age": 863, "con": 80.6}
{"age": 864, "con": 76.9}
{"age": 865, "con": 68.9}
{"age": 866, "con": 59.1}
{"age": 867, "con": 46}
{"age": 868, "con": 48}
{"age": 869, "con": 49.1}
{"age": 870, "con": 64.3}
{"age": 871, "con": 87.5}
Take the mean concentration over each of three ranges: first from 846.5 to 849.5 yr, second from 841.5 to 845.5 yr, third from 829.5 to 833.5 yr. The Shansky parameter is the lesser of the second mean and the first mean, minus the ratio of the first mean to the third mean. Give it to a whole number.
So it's 132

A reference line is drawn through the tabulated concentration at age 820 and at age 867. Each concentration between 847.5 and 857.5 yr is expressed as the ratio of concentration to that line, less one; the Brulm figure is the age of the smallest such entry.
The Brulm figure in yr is 855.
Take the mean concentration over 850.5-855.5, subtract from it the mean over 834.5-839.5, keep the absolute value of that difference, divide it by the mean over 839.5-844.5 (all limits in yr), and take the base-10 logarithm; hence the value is -0.42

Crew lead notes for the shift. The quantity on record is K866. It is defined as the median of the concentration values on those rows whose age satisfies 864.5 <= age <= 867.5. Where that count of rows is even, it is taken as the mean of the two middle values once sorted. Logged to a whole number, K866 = 59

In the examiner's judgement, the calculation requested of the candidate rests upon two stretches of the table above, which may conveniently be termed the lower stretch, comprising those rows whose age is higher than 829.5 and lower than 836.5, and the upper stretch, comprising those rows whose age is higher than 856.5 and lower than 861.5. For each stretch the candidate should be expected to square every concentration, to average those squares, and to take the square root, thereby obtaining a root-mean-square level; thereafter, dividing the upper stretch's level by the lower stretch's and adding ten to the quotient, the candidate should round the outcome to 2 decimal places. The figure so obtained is 10.51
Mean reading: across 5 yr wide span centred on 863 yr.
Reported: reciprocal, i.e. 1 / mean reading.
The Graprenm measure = 0.0130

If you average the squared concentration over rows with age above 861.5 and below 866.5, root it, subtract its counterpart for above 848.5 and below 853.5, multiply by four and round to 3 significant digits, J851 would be -161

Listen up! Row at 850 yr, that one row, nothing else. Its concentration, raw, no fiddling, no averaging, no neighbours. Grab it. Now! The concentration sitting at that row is 121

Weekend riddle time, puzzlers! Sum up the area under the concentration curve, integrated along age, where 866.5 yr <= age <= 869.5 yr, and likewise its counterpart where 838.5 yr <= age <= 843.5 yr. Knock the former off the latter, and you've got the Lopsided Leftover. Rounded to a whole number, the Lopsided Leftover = 625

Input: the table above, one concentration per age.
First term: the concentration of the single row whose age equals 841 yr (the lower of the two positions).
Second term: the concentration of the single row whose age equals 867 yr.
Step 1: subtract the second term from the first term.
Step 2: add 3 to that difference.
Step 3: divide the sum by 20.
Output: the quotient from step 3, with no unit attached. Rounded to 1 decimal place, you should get 5.8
